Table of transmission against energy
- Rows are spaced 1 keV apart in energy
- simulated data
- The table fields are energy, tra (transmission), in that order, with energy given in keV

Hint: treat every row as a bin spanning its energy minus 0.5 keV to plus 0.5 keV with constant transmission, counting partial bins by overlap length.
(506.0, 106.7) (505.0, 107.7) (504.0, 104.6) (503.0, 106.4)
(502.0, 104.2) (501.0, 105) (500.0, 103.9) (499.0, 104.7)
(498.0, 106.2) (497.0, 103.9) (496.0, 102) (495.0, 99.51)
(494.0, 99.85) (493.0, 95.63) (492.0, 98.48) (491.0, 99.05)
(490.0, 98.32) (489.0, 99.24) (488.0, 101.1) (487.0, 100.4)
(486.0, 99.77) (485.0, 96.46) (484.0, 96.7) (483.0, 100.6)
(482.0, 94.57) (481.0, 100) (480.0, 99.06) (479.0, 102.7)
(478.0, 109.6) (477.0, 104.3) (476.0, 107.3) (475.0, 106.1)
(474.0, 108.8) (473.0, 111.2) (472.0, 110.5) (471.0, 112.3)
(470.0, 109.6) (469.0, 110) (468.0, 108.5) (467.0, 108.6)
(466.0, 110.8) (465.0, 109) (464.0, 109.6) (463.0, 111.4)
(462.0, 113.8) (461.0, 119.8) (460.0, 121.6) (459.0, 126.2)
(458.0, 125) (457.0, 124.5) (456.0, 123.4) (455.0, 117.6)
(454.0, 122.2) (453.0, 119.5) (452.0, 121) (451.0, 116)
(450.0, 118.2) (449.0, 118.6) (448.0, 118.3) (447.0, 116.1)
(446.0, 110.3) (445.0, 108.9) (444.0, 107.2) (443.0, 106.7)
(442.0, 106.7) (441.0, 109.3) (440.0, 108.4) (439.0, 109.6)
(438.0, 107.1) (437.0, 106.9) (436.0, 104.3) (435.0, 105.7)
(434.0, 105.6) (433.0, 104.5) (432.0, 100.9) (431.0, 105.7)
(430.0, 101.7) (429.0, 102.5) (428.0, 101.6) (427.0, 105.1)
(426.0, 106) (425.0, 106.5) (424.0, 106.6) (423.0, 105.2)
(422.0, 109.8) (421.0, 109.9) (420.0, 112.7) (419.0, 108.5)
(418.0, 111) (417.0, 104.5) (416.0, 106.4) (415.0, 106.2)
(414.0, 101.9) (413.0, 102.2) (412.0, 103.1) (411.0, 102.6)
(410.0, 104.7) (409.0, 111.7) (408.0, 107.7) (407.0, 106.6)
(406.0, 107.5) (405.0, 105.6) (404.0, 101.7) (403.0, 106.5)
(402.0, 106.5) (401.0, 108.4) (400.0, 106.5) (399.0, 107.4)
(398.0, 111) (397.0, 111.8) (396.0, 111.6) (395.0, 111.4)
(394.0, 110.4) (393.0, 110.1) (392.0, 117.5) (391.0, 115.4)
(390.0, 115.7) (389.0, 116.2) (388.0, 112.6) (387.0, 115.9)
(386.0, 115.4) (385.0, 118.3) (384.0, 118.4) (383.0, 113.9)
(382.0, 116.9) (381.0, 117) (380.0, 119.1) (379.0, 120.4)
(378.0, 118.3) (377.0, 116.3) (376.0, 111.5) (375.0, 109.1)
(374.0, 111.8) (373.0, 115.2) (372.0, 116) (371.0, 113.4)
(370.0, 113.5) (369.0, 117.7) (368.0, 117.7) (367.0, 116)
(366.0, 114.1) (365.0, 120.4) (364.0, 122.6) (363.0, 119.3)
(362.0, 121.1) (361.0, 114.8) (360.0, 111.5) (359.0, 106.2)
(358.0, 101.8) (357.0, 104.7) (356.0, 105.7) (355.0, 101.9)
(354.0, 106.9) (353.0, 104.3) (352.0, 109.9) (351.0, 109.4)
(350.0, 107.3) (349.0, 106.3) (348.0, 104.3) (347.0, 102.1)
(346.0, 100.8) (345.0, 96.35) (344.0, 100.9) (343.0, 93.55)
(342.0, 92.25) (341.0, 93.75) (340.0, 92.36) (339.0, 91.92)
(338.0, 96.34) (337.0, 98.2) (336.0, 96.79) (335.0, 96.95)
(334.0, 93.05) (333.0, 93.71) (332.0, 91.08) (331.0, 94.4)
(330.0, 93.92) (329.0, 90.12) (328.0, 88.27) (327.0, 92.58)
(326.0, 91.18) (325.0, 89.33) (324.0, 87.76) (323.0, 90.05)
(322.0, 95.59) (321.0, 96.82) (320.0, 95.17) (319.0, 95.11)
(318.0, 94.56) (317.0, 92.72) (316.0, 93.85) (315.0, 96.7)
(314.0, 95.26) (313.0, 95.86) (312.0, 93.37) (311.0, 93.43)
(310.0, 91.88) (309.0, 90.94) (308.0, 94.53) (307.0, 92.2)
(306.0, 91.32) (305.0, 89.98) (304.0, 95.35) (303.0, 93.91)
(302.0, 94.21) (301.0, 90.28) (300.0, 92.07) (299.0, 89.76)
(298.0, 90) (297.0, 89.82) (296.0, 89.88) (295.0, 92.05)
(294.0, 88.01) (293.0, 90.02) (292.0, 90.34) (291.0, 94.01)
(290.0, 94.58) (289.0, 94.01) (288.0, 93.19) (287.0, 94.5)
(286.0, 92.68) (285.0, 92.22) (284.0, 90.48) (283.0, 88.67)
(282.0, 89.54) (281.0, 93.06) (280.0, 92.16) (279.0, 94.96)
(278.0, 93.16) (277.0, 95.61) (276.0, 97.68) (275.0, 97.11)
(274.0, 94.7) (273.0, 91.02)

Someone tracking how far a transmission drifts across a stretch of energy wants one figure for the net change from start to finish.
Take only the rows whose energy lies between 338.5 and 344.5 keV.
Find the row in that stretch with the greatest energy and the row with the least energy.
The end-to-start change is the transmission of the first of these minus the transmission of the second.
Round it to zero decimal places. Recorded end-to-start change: 9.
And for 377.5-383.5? -4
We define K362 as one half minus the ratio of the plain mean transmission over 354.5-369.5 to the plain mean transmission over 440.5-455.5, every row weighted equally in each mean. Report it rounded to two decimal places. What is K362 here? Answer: -0.49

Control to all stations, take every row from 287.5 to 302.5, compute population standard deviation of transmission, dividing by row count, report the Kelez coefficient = 2.0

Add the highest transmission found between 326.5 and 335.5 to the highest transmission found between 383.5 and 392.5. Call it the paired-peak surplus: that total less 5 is 210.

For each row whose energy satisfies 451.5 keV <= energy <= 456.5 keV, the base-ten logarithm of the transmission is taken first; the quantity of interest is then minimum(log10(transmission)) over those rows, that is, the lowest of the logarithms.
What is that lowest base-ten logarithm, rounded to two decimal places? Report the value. 2.07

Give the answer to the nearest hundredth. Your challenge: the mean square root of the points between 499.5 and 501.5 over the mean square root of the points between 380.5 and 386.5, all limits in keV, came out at 0.95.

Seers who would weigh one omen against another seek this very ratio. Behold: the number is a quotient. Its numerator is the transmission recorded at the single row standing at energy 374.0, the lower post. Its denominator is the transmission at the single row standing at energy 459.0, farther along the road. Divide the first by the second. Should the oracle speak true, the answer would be 0.89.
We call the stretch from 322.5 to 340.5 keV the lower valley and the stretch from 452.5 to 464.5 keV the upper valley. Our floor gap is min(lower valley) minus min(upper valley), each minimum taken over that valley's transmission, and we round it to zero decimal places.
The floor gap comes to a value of -22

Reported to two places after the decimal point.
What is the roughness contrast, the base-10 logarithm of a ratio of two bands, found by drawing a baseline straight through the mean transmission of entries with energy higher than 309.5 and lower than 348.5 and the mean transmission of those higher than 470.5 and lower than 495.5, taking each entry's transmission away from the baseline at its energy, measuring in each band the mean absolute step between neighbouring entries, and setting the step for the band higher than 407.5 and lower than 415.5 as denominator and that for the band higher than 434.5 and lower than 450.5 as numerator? -0.24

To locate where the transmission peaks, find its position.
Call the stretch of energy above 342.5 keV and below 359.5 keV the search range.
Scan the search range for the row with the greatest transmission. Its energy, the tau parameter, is 352.0 keV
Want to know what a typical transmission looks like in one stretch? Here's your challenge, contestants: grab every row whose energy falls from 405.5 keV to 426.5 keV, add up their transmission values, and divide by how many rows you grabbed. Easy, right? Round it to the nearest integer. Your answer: 107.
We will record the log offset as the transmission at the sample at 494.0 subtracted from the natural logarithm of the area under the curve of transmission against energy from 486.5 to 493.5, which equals -93.3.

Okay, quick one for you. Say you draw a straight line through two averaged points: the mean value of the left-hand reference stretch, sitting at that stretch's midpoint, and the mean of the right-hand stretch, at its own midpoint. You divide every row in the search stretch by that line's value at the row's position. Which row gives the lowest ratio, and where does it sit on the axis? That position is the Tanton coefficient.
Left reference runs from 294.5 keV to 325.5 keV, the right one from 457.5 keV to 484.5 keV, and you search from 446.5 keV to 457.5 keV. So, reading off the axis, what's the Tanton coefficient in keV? 451.0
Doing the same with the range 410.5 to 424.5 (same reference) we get 414.0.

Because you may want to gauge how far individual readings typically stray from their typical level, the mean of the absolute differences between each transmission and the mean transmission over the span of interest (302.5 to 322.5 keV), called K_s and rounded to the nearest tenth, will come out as 1.6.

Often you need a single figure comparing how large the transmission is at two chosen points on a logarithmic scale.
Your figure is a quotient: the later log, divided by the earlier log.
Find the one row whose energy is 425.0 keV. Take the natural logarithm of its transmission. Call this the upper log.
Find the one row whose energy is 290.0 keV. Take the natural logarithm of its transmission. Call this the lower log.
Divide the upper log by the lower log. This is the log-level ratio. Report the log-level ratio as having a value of 1.03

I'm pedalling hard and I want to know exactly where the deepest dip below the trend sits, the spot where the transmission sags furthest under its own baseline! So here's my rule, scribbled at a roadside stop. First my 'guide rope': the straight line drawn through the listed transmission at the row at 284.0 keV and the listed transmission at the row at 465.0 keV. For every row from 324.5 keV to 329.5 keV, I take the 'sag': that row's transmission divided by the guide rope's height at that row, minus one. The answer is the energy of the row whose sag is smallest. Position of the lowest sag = 328.0 keV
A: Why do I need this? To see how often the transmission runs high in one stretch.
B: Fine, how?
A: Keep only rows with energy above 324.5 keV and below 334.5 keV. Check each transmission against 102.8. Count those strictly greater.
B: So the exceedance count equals 0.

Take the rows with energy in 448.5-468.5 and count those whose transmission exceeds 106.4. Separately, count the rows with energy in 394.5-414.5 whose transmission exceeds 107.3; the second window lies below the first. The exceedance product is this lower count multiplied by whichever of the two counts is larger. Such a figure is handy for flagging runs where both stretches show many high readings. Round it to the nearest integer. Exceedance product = 180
